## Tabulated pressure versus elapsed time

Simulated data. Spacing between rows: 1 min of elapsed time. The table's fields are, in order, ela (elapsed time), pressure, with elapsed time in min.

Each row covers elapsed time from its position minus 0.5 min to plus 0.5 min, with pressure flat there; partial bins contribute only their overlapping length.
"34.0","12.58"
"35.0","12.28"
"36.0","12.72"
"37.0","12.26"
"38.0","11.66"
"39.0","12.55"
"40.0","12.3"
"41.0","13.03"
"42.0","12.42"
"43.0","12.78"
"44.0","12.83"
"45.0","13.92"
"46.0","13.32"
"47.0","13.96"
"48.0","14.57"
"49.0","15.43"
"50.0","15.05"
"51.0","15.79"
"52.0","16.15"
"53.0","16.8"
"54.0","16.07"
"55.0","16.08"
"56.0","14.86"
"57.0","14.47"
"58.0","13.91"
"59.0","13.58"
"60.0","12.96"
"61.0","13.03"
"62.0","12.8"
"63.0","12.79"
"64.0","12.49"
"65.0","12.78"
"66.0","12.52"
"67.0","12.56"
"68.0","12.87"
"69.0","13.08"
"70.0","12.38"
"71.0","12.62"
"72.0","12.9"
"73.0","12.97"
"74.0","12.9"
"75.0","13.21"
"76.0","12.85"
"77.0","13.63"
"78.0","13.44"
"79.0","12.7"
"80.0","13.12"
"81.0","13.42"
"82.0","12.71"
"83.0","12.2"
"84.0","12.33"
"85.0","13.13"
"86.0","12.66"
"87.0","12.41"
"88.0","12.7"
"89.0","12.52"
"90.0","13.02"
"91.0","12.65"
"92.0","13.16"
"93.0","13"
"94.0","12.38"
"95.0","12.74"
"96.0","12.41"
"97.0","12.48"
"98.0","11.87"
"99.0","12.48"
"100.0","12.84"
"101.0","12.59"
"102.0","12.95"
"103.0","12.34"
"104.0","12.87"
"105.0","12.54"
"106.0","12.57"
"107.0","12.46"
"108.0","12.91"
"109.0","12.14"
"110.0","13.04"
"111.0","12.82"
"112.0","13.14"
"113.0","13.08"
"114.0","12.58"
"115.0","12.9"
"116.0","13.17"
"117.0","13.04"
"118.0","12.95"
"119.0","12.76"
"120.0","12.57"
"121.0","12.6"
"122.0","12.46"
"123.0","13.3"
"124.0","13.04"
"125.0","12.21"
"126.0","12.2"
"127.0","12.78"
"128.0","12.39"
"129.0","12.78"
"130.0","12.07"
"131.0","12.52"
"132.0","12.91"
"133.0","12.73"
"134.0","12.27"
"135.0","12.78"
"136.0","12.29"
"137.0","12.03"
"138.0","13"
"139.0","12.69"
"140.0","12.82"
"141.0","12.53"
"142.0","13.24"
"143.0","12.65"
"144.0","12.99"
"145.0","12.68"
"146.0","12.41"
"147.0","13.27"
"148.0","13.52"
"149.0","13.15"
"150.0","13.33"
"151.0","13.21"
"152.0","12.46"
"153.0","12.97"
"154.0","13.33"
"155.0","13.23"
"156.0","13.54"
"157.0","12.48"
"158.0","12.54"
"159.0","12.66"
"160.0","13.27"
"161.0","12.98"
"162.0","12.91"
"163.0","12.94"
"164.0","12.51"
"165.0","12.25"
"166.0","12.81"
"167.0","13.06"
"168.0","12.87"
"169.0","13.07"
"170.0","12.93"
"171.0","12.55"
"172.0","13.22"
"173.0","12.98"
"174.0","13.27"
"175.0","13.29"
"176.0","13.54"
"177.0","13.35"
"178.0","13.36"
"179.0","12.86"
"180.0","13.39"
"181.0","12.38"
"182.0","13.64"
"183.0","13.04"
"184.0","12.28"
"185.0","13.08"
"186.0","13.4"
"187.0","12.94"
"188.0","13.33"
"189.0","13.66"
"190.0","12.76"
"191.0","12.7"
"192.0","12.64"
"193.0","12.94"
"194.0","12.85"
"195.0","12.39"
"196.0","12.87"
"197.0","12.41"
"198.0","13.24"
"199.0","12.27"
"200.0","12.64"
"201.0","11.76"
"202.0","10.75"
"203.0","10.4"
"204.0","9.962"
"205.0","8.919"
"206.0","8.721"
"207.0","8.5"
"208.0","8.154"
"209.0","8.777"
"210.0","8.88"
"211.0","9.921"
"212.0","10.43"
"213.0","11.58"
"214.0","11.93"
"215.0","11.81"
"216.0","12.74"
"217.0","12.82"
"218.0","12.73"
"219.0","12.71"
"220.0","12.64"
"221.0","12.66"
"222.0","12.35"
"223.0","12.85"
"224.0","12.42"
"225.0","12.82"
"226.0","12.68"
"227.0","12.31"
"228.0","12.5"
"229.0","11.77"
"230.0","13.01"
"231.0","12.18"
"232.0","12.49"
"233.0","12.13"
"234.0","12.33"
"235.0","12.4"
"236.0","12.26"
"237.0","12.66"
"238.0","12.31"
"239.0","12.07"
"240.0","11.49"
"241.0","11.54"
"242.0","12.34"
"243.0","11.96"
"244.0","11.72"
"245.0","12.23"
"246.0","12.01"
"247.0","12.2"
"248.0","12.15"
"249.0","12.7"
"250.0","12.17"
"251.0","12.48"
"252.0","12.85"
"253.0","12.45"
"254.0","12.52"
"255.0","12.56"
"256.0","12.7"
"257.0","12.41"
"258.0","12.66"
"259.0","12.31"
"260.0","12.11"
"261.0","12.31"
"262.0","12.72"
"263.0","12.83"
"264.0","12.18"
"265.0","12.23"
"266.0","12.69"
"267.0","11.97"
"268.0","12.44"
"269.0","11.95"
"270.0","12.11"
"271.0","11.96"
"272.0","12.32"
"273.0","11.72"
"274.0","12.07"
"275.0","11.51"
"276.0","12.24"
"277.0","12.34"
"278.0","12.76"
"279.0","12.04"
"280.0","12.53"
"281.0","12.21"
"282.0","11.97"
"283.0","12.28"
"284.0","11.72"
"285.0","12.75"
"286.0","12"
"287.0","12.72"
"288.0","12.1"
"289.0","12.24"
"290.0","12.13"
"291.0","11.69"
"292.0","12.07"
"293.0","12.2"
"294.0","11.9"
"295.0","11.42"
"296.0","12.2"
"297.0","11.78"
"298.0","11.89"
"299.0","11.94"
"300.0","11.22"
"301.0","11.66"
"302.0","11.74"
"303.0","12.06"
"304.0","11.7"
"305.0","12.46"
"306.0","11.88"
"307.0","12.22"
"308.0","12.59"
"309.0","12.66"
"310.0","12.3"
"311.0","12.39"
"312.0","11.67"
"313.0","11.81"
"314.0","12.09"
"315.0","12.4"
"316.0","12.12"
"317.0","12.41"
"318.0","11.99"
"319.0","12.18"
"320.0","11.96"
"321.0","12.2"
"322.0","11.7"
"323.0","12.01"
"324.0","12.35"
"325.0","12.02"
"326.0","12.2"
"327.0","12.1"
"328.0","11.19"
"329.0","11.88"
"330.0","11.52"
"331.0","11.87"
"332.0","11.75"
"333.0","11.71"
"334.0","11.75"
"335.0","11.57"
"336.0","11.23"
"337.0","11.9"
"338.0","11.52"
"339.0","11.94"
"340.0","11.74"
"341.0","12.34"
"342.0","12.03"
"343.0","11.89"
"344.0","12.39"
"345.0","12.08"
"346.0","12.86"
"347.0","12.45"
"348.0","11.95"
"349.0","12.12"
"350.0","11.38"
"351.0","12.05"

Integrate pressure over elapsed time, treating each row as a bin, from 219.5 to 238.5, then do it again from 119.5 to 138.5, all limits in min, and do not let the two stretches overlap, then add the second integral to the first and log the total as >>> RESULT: 476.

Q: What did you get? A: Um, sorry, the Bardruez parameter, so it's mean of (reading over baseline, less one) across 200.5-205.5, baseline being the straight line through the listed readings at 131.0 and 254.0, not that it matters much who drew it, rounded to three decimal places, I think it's -0.173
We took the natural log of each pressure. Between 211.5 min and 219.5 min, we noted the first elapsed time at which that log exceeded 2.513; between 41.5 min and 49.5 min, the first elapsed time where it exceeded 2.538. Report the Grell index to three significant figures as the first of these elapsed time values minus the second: 173 min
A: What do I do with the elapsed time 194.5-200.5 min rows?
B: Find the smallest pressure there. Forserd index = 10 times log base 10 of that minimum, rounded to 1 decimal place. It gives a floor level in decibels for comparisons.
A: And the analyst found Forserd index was 10.9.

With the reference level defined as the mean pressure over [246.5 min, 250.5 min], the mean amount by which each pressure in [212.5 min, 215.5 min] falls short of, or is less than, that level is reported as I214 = 0.53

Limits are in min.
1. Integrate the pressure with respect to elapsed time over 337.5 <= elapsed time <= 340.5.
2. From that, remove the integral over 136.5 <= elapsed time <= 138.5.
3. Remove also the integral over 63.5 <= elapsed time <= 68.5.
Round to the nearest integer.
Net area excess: -53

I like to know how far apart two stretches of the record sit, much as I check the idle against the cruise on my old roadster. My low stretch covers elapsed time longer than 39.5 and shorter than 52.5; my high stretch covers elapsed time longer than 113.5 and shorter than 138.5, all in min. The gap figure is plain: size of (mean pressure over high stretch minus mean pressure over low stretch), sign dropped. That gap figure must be 1.3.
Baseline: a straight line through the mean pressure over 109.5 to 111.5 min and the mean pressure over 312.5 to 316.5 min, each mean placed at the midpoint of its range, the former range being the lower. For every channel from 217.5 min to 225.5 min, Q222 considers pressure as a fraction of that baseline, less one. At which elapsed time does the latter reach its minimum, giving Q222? 222.0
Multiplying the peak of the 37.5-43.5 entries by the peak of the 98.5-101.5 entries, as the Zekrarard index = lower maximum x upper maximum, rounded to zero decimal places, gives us 167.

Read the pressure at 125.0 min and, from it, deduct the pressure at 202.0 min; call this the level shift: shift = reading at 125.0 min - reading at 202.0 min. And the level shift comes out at 1.5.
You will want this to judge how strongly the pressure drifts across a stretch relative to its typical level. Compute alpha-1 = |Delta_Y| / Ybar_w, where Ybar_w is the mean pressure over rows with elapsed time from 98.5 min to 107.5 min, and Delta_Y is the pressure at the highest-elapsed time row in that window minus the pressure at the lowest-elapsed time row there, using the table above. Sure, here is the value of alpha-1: 0.002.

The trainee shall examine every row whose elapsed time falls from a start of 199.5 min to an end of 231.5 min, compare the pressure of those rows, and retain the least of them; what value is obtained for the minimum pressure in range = 8.154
